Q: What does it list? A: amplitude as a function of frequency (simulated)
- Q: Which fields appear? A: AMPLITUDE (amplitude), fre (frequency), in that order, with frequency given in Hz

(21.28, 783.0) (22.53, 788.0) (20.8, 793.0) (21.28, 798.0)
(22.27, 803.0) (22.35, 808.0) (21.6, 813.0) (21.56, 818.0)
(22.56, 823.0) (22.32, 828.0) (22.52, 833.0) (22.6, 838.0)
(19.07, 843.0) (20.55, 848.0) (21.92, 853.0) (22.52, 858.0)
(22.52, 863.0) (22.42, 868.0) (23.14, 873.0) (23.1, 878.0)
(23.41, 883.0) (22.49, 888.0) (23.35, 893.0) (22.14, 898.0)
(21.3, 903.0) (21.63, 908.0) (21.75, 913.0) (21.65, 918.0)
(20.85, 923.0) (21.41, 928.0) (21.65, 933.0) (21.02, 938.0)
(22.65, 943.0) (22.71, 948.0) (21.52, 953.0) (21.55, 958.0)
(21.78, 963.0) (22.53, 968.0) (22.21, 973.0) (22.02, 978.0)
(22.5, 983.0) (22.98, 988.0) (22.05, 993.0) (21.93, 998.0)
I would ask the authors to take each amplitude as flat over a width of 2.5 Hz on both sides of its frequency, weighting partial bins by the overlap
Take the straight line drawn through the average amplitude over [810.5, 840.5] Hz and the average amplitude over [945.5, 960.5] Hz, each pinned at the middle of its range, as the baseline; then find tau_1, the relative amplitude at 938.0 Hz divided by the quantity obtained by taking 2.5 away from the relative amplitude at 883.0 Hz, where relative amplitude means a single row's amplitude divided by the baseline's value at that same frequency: -0.67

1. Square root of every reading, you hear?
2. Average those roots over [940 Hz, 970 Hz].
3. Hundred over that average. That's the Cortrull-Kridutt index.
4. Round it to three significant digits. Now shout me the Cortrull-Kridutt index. 21.3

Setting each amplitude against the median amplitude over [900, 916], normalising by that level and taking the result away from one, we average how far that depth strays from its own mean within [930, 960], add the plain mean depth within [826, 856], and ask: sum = 0.032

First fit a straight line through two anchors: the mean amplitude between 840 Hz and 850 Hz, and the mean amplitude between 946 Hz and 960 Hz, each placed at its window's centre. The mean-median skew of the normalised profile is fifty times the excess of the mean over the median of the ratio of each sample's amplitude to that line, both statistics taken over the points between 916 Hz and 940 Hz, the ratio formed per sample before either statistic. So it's -0.22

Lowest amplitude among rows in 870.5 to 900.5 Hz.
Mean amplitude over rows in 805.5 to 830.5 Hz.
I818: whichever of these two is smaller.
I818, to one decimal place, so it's 22.1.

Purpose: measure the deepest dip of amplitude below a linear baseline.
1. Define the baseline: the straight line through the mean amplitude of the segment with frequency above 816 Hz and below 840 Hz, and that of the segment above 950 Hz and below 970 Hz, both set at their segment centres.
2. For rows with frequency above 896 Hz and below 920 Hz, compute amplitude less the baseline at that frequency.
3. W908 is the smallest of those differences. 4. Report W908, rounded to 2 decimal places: -0.75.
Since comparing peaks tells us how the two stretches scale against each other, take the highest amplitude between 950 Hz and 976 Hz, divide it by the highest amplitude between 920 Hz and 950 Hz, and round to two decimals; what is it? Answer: 0.99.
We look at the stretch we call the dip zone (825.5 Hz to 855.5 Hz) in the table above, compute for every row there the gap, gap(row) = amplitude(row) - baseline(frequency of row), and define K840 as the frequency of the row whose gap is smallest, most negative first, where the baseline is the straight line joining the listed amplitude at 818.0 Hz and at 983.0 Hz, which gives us 843.0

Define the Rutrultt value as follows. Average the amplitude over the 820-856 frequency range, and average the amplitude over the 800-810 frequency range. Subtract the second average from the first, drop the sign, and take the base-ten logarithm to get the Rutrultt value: -0.2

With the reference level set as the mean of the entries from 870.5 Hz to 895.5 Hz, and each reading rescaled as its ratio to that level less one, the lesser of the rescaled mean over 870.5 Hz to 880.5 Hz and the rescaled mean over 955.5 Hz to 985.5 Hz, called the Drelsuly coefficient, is -0.043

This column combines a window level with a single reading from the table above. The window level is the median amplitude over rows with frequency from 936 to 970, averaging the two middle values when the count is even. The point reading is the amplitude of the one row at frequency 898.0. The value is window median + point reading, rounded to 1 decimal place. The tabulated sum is 43.9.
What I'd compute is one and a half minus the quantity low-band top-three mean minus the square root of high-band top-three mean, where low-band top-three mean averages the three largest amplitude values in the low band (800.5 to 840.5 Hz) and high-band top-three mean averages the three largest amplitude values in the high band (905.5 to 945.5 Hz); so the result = -16.4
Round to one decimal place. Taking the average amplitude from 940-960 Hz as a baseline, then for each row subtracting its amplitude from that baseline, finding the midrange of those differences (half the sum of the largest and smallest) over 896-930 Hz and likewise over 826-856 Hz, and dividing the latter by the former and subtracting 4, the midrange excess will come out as -1.9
